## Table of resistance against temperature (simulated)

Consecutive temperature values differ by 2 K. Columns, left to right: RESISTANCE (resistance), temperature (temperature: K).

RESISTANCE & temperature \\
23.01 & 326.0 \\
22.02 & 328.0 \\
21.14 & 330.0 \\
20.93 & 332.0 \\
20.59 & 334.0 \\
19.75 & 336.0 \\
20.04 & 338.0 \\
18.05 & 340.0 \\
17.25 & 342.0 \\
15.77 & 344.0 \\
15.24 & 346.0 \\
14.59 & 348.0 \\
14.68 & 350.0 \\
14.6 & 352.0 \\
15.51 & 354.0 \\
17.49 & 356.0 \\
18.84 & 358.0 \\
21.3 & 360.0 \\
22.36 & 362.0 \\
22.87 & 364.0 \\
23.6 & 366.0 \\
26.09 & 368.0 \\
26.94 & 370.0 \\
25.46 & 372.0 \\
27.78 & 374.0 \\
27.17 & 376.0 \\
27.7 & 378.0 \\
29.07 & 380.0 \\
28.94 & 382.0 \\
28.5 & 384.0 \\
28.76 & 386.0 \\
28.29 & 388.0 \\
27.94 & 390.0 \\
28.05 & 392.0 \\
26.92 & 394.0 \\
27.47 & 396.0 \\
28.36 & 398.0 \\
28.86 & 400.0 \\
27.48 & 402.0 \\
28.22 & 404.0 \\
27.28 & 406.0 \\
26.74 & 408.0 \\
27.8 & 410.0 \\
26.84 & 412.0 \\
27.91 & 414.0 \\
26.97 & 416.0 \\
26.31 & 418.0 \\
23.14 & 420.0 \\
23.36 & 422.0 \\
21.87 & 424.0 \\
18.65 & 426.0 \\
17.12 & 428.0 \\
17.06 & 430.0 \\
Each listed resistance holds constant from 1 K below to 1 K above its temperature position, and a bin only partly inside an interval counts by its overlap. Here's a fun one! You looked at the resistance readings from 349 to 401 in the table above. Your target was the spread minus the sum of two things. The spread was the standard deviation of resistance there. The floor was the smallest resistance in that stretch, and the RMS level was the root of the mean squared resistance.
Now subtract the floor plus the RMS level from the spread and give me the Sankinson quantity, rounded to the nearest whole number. -35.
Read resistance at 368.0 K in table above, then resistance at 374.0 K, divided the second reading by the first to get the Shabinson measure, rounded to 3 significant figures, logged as 1.06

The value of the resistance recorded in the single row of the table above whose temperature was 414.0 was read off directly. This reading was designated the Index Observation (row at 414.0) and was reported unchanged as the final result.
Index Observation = 27.91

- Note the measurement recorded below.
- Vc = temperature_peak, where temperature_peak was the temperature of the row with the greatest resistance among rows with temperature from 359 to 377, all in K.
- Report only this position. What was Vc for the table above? 374.0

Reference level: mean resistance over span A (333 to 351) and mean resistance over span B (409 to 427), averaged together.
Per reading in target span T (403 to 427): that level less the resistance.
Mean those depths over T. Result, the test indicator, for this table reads -4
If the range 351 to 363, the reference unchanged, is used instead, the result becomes 3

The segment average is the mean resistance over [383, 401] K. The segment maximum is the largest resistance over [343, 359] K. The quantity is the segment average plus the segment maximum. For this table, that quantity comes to 47.0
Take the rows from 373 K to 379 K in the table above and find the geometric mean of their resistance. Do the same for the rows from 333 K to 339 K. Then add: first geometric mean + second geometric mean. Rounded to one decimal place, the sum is 47.7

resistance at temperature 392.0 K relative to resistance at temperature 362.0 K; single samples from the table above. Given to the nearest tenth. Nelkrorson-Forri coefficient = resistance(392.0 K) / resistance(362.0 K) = 1.3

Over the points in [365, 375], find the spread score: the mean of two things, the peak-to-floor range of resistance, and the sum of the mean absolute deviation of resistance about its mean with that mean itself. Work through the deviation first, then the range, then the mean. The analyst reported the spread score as 15.7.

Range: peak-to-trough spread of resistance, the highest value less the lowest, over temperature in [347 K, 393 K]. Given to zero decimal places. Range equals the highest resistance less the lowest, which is 14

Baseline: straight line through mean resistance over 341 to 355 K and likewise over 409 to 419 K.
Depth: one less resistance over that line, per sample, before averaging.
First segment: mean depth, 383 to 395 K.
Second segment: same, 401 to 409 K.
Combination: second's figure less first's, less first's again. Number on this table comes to 0.40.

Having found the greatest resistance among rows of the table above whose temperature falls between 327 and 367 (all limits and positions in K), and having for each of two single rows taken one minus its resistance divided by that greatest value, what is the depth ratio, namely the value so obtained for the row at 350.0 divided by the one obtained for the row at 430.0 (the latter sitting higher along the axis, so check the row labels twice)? 1.4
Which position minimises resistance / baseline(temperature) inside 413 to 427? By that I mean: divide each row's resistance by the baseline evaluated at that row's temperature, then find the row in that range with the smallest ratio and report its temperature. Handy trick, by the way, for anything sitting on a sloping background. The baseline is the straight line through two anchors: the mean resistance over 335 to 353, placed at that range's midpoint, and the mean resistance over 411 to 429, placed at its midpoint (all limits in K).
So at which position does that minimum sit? 426.0 K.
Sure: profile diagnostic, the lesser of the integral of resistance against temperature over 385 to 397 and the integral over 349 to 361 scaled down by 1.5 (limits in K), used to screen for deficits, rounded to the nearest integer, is 137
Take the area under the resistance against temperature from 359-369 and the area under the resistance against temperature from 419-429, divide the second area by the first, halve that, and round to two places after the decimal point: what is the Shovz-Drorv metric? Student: 0.45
